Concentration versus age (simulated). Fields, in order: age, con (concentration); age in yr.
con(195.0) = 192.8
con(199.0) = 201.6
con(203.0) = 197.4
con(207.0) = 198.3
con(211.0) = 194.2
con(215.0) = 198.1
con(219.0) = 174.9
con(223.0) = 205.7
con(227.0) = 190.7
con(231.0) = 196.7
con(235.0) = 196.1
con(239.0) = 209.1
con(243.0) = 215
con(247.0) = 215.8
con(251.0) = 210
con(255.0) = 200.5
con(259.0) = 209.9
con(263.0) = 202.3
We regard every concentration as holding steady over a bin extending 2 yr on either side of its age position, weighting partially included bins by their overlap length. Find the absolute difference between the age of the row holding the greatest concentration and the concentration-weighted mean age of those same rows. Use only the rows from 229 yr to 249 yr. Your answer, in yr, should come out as 7.8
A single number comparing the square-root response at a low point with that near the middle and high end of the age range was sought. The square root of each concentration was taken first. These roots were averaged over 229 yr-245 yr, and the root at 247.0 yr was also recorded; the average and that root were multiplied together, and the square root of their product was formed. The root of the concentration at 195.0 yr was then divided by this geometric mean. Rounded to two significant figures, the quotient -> 0.96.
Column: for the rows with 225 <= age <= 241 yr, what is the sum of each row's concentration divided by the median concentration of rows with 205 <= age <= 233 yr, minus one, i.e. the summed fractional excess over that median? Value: 0.03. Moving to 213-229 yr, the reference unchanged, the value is -0.09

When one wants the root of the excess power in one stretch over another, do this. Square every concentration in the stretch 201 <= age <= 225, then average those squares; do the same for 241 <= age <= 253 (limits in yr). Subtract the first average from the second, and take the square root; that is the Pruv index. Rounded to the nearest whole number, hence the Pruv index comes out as 87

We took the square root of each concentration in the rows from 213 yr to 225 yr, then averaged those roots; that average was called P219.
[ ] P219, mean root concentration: 13.9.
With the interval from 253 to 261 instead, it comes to 14.3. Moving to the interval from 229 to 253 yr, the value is 14.4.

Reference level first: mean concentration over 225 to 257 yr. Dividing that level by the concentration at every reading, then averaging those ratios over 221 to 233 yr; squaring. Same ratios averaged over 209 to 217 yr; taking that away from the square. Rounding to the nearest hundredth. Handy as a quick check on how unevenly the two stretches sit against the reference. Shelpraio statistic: 0.03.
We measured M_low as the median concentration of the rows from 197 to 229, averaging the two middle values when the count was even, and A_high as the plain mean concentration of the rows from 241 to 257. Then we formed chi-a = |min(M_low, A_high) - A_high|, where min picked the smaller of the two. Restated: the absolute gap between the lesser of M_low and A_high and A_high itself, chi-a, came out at 12.6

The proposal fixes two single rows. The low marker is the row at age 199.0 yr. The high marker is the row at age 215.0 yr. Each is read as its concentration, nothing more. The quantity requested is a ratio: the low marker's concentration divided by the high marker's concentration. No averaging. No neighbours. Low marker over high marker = 1.02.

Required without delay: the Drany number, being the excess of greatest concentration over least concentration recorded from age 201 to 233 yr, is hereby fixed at 31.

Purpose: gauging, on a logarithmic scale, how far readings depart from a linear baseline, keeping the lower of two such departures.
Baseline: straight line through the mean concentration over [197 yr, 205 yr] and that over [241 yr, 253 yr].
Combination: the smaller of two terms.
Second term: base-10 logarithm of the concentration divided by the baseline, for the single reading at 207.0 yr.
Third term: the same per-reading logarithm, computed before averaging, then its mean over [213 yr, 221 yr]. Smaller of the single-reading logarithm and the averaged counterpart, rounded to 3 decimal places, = -0.041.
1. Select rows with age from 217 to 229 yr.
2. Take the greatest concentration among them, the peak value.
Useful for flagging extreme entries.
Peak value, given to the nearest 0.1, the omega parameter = 205.7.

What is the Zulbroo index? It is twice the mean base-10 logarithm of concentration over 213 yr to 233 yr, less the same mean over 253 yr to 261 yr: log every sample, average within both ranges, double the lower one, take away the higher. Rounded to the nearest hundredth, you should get 2.26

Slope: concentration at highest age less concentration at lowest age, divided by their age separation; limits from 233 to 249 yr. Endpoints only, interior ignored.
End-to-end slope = 1.6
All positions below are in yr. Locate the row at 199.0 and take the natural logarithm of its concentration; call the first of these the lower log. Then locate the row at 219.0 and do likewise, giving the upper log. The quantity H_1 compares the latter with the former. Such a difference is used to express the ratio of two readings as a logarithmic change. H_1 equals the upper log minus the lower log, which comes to -0.14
